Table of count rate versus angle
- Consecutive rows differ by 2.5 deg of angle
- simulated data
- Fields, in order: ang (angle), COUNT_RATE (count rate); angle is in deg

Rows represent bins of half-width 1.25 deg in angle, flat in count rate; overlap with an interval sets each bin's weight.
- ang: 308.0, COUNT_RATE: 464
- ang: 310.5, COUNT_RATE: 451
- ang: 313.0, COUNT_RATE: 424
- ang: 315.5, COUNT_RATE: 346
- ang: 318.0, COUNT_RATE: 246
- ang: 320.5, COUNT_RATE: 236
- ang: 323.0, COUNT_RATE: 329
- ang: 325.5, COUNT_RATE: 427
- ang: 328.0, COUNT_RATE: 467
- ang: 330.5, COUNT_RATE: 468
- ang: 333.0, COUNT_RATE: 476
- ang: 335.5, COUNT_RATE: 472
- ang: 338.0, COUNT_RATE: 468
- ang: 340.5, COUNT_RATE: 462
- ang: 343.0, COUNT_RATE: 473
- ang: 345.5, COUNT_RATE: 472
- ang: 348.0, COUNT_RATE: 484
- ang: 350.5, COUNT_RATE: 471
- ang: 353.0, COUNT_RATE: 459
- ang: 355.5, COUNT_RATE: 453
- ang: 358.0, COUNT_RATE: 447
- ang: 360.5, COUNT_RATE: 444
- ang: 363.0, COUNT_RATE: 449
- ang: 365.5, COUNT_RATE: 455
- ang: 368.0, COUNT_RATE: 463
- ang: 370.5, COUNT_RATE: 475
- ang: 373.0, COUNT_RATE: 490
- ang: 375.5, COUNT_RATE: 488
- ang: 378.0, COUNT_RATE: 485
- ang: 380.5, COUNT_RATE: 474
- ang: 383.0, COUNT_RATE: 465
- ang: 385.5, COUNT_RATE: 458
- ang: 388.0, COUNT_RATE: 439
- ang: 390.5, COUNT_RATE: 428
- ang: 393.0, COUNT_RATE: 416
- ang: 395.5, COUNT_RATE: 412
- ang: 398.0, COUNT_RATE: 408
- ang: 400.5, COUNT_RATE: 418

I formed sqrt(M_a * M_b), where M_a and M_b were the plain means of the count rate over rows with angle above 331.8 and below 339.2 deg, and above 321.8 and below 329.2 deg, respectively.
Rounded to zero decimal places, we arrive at 439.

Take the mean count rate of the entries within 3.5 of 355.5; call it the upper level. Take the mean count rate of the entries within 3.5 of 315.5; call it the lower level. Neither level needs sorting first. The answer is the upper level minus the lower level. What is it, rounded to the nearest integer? 114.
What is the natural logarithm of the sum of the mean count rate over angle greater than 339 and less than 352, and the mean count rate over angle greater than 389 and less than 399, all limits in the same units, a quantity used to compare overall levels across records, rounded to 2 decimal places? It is 6.79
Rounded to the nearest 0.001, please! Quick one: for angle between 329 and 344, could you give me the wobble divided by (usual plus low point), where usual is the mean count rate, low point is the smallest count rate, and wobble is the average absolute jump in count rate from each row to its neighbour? 0.007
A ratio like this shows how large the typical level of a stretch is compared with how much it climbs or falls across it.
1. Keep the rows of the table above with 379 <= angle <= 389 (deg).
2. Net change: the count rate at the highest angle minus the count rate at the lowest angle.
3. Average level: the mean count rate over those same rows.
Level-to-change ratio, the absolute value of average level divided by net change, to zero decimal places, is 13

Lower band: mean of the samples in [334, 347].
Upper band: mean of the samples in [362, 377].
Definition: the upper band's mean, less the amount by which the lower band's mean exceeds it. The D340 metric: 471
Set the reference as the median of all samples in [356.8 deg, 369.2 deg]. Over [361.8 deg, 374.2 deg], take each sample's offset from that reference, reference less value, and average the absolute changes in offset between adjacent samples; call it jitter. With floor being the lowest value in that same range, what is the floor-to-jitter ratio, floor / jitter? 44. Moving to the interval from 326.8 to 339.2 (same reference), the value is 110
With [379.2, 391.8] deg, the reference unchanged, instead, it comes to 37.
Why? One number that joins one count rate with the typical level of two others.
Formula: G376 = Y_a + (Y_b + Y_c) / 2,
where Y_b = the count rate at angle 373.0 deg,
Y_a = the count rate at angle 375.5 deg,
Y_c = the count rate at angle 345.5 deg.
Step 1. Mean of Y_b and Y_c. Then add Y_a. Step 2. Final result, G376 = 969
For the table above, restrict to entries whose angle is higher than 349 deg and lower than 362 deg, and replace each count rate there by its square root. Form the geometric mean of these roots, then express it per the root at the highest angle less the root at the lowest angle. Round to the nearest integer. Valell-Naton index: -34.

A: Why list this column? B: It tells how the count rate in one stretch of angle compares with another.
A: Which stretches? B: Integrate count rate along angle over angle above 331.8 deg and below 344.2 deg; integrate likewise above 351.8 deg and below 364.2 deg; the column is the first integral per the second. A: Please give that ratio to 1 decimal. 1.0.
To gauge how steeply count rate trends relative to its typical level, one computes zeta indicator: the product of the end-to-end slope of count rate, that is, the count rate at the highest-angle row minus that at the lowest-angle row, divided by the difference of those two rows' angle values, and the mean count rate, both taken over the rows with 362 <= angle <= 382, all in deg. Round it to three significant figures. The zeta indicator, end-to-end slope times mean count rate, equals 675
